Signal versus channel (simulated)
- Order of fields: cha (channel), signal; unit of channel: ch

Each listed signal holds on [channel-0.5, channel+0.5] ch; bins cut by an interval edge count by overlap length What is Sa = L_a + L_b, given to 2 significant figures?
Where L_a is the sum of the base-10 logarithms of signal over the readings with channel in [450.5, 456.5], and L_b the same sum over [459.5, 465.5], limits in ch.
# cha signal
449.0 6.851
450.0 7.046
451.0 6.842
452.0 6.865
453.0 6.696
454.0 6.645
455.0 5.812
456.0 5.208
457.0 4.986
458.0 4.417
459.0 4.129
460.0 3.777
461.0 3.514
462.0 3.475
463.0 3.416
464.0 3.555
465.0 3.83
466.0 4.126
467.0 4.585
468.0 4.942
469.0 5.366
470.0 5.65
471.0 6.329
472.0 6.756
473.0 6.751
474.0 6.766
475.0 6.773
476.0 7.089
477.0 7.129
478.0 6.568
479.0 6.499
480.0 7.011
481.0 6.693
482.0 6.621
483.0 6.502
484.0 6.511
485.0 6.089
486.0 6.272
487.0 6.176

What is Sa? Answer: 8.1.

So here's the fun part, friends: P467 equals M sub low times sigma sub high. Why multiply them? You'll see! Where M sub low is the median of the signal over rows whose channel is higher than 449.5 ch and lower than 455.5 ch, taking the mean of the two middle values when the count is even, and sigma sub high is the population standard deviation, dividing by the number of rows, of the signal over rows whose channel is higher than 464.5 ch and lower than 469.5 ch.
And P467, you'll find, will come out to 3.73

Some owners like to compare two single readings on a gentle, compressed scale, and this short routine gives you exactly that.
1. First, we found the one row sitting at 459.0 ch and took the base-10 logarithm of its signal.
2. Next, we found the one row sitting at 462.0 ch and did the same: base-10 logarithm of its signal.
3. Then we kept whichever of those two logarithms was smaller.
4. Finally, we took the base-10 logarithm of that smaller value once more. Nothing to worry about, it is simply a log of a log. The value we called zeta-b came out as -0.267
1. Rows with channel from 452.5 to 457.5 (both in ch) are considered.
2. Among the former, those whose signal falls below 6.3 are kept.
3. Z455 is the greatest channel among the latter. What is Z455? 457.0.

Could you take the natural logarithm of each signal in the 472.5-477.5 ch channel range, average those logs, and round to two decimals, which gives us 1.93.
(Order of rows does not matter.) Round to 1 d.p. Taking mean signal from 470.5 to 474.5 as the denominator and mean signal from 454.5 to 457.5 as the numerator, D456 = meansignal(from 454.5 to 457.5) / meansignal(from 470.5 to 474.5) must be 0.8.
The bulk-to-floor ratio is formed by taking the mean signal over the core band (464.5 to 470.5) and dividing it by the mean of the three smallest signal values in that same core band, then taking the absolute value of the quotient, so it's 1.14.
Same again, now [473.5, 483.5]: 1.04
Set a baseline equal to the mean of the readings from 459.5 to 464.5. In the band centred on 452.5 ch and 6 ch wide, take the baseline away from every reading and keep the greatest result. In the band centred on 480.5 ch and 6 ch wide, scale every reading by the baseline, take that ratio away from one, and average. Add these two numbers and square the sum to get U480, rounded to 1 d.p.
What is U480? 6.9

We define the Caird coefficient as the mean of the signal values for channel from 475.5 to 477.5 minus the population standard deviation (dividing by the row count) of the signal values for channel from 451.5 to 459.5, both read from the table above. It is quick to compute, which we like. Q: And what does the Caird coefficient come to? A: 6.1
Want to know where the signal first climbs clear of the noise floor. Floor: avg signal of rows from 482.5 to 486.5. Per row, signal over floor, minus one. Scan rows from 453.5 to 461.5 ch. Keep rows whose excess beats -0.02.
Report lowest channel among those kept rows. 454.0 ch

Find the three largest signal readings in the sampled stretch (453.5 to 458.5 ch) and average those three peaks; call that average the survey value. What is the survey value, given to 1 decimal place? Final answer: 5.9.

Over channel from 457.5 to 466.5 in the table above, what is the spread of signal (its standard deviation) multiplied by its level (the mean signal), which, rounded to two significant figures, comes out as 1.3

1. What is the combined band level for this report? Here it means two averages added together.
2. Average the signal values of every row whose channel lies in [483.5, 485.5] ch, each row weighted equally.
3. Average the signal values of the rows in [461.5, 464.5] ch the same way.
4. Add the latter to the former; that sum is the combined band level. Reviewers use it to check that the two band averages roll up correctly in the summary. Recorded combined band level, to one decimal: 9.8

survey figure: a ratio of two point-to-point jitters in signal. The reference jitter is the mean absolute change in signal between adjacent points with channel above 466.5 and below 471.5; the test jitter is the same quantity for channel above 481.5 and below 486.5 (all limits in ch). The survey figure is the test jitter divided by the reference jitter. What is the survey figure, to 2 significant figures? 0.42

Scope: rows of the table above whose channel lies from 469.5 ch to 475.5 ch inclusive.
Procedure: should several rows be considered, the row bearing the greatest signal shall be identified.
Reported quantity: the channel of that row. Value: 475.0 ch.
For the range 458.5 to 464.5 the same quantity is 459.0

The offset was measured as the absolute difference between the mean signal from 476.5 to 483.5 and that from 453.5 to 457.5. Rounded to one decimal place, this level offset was 1.1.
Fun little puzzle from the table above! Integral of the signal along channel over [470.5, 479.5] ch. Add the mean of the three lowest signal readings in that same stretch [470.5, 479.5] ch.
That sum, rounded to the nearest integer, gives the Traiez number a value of 67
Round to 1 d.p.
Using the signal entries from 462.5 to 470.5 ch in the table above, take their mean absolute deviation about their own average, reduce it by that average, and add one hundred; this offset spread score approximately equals 96.3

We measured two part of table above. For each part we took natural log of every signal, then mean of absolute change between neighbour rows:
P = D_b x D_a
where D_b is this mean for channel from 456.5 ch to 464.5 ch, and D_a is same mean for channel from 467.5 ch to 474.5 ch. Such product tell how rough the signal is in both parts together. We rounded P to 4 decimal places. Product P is 0.0031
